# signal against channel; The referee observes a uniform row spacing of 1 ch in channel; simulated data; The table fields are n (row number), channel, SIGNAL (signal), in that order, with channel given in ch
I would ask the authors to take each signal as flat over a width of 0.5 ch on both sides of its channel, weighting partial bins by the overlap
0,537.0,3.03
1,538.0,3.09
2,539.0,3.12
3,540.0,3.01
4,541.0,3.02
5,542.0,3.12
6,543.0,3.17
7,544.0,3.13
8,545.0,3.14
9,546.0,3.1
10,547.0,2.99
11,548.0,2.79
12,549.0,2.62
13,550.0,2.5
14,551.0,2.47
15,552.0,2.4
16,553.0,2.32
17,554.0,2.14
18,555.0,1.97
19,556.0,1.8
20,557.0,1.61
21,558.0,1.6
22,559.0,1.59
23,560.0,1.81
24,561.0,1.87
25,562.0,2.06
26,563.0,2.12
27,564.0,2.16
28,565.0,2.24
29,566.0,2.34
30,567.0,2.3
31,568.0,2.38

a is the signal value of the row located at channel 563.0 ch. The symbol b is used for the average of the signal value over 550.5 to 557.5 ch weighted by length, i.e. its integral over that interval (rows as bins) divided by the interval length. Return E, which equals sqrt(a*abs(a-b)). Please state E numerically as 0.2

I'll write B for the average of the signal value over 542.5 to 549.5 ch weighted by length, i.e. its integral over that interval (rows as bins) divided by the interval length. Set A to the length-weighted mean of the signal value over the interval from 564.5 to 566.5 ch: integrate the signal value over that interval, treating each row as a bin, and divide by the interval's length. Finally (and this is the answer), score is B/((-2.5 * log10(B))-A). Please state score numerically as -0.86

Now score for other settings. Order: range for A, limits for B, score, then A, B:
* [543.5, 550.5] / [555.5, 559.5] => -0.48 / 2.9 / 1.65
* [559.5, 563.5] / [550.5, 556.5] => -0.78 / 2.0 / 2.18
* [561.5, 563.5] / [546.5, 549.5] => -0.87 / 2.1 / 2.80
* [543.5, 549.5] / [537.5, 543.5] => -0.74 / 3.0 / 3.09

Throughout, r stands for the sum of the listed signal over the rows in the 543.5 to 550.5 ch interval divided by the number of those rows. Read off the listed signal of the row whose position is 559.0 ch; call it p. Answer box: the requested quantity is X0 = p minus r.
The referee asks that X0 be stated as -1.3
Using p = 1.59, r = 2.9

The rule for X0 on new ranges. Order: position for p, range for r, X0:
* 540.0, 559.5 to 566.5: 0.9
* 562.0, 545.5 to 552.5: -0.6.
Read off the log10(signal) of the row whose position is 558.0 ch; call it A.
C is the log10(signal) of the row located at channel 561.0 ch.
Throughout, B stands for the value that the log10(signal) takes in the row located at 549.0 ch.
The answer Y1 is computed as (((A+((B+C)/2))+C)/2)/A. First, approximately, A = 0.20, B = 0.42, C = 0.27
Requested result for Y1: 2.0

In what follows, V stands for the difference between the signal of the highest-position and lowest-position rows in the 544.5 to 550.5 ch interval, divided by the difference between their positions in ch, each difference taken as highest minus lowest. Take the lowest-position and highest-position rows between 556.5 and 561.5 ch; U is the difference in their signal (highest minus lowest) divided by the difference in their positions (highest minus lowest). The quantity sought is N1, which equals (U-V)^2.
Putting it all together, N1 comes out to 0.04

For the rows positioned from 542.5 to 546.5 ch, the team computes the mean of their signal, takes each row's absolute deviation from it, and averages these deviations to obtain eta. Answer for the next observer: 0.02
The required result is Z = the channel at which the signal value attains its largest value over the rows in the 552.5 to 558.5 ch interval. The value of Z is 553.0 ch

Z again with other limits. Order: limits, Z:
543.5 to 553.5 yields 545.0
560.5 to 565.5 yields 565.0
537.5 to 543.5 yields 543.0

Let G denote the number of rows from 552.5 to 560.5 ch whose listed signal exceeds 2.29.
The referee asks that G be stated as 1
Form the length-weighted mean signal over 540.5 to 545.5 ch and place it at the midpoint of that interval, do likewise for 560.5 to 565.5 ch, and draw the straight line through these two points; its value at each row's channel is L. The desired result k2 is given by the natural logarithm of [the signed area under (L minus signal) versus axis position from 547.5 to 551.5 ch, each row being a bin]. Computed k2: -0.3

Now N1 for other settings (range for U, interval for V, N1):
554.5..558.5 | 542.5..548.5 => 0.00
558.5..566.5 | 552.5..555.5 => 0.08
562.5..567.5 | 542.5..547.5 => 0.01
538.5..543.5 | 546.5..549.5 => 0.04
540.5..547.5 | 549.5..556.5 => 0.01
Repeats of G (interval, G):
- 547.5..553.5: 6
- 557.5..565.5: 0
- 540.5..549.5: 9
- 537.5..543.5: 6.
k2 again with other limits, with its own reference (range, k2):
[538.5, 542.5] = -0.3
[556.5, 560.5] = 1.0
